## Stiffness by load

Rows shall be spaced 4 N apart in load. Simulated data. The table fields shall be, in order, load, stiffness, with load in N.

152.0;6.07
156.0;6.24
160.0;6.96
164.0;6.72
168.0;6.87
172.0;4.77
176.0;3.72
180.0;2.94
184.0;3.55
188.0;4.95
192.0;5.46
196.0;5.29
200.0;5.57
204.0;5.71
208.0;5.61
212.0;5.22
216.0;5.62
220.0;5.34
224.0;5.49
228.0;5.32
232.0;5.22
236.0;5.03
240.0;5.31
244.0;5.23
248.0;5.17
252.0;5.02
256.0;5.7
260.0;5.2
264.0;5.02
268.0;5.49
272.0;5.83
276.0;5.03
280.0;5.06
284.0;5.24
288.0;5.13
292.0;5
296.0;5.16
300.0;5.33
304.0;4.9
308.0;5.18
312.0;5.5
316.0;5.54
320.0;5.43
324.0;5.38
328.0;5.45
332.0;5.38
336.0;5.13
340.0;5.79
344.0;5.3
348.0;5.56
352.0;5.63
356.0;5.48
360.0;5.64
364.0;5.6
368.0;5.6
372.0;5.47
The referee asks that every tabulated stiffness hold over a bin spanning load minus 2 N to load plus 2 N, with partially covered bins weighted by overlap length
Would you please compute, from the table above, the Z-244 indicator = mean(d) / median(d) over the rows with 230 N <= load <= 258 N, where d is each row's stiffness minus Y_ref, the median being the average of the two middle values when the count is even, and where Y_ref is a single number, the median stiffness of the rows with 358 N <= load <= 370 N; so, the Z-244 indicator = 0.95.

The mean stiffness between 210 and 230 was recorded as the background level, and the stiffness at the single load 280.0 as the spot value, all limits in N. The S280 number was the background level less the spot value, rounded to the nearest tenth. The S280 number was 0.3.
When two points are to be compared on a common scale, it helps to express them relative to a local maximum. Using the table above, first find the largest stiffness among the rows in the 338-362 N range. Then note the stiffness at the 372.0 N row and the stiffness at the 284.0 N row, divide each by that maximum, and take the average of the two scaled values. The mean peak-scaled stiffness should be 0.92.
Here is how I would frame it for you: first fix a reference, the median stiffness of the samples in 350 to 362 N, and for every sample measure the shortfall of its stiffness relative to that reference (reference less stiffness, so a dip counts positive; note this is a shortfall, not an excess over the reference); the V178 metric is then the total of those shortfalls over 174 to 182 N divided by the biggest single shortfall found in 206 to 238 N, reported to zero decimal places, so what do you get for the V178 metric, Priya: 8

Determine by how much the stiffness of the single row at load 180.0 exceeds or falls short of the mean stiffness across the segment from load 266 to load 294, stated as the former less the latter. -2.3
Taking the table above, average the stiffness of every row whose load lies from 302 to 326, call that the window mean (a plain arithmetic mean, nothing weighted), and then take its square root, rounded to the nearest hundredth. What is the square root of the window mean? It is 2.31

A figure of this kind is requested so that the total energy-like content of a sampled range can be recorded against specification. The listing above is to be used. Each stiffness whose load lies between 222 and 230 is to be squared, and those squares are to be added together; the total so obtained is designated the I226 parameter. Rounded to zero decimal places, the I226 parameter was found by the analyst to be 58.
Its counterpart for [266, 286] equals 142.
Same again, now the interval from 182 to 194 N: 67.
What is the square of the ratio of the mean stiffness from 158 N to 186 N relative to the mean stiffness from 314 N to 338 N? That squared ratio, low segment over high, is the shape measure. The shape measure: 0.89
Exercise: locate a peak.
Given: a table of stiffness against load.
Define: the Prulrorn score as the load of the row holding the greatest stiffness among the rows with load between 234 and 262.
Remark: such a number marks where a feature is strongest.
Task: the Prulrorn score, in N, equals 256.0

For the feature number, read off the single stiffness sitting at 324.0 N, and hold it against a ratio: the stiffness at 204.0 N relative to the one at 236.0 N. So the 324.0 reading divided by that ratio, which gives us 4.7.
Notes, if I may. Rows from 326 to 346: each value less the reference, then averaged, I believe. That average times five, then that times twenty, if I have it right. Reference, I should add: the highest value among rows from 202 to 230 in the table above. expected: -30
